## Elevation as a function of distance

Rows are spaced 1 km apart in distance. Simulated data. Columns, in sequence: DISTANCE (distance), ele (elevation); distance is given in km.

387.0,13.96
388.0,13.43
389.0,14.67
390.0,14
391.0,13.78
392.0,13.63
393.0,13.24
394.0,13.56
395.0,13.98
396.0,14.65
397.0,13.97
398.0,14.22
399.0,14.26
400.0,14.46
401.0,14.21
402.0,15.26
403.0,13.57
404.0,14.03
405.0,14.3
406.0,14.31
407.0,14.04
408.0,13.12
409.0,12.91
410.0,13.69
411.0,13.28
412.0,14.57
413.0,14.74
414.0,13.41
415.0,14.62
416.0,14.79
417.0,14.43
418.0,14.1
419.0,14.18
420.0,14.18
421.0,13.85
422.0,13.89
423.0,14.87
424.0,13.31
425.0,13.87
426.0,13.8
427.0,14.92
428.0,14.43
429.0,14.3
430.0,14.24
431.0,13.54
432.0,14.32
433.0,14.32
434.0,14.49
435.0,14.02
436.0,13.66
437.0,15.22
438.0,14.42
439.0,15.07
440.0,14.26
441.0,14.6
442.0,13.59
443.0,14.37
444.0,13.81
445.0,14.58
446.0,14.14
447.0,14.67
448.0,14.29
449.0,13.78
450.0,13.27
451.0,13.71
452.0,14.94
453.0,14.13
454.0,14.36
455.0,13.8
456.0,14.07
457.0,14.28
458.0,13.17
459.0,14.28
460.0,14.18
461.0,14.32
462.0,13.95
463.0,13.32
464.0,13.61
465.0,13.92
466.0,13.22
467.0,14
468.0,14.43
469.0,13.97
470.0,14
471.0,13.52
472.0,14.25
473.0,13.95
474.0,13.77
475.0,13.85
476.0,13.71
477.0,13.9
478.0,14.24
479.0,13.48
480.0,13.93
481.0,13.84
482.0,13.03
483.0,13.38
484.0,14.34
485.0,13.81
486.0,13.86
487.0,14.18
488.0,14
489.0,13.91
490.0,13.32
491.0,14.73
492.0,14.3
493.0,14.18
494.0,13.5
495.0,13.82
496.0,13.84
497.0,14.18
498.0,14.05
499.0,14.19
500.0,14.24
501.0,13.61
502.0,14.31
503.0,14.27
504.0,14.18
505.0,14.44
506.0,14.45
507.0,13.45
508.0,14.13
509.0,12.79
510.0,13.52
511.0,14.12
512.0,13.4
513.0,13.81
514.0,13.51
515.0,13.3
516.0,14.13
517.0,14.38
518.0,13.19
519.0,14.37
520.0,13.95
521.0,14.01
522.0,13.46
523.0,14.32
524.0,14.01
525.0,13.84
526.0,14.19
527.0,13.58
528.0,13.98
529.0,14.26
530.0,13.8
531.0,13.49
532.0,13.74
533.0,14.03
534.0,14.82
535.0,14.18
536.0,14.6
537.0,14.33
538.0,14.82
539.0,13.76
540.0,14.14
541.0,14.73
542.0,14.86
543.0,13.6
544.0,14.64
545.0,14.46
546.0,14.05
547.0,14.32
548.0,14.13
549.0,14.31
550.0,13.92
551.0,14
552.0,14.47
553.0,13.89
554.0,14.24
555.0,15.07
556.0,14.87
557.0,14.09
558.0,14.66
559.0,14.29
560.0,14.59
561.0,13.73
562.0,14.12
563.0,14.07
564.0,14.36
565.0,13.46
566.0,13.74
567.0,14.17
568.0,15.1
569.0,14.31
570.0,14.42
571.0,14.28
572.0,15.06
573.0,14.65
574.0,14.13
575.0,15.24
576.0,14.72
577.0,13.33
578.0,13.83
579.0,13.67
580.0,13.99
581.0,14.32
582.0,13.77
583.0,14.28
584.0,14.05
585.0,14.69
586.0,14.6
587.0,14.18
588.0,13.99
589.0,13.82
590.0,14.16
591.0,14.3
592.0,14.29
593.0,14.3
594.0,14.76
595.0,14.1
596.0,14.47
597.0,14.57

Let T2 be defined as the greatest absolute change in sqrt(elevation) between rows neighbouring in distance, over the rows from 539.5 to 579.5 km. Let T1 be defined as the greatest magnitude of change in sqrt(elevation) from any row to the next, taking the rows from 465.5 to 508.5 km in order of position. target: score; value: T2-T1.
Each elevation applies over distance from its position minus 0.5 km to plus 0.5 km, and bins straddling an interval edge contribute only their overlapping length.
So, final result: -0.003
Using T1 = 0.188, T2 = 0.19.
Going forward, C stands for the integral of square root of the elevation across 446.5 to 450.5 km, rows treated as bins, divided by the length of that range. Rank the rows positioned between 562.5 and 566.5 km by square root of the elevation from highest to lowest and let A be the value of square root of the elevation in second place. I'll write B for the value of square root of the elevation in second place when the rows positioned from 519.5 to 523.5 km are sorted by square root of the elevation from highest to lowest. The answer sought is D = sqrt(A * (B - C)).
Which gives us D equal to 0.08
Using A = 3.75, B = 3.74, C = 3.74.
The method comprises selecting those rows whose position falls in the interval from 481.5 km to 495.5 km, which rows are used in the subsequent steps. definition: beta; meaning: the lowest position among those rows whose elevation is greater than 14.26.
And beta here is 484.0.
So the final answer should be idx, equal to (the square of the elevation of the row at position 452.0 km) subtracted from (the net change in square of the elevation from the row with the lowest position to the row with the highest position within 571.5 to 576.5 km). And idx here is -233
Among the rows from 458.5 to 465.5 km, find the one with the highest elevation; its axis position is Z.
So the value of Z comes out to 461.0 km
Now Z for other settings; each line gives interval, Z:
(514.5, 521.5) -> 517.0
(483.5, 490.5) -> 484.0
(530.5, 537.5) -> 534.0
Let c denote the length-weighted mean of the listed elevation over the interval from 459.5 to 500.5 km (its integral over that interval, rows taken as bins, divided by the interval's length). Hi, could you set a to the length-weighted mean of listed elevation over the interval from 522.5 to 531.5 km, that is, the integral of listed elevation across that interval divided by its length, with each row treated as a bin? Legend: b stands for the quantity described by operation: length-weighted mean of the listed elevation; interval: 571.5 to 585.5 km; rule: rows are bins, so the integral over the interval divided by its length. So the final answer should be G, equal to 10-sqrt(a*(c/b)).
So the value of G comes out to 6.31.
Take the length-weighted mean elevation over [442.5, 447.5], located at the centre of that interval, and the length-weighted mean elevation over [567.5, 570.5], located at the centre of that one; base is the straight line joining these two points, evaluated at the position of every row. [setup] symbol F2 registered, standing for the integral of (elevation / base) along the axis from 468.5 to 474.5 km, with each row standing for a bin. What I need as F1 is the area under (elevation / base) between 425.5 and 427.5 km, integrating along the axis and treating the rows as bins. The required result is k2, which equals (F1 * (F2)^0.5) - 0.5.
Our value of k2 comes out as 4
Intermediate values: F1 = 2.0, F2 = 5.81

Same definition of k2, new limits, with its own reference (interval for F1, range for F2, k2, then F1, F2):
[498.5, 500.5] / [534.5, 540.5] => 4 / 2.0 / 5.91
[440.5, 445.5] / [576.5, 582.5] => 11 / 5.0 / 5.67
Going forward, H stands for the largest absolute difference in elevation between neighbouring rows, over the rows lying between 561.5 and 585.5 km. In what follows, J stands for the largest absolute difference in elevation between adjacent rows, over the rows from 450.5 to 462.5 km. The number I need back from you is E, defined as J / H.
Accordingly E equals 0.9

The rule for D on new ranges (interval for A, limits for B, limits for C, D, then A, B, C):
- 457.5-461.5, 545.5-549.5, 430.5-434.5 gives 0.27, 3.78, 3.78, 3.76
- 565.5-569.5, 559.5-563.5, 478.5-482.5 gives 0.53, 3.78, 3.76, 3.68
